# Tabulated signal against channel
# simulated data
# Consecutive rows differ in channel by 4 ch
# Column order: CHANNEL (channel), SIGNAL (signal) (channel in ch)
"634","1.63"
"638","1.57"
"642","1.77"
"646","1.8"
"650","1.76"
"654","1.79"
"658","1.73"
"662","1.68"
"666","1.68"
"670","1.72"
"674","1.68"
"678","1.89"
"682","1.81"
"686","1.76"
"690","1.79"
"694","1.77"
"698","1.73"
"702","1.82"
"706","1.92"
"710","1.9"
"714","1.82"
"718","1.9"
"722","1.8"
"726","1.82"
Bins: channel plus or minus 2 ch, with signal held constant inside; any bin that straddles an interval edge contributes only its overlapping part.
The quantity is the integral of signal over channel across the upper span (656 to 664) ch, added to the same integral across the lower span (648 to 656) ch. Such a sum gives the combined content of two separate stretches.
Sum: 27.8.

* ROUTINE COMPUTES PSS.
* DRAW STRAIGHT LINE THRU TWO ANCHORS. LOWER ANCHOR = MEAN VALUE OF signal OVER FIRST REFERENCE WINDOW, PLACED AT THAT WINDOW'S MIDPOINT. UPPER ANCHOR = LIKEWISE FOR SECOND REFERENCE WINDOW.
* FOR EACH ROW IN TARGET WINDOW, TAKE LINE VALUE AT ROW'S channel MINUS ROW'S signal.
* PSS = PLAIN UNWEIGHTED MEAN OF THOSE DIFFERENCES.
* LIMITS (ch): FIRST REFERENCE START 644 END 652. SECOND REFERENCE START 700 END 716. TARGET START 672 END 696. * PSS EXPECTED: 0.048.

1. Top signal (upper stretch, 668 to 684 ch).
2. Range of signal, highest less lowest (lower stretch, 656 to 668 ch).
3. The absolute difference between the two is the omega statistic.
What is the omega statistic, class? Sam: 1.84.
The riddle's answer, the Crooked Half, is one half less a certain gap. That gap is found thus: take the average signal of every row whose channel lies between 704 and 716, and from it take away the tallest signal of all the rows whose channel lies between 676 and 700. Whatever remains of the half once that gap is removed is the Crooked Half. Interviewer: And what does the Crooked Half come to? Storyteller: 0.51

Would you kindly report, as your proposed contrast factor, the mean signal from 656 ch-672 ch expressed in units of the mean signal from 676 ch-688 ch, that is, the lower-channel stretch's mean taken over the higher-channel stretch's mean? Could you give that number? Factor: 0.94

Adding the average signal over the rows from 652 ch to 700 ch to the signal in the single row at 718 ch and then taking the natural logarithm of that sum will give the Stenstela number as 1.30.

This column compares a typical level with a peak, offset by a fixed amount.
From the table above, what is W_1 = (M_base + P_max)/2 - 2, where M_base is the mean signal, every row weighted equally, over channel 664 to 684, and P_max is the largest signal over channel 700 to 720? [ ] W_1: -0.162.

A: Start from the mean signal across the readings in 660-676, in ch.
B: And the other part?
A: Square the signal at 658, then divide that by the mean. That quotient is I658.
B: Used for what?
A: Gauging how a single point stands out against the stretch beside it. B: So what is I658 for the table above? 1.77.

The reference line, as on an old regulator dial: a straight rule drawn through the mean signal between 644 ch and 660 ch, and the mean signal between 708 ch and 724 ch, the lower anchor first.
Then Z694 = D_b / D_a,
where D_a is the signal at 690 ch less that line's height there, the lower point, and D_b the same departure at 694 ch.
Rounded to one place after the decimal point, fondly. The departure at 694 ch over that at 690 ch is 1.8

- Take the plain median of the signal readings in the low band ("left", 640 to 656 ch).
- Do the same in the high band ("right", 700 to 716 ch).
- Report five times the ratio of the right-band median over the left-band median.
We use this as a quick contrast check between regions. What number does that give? 5.22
